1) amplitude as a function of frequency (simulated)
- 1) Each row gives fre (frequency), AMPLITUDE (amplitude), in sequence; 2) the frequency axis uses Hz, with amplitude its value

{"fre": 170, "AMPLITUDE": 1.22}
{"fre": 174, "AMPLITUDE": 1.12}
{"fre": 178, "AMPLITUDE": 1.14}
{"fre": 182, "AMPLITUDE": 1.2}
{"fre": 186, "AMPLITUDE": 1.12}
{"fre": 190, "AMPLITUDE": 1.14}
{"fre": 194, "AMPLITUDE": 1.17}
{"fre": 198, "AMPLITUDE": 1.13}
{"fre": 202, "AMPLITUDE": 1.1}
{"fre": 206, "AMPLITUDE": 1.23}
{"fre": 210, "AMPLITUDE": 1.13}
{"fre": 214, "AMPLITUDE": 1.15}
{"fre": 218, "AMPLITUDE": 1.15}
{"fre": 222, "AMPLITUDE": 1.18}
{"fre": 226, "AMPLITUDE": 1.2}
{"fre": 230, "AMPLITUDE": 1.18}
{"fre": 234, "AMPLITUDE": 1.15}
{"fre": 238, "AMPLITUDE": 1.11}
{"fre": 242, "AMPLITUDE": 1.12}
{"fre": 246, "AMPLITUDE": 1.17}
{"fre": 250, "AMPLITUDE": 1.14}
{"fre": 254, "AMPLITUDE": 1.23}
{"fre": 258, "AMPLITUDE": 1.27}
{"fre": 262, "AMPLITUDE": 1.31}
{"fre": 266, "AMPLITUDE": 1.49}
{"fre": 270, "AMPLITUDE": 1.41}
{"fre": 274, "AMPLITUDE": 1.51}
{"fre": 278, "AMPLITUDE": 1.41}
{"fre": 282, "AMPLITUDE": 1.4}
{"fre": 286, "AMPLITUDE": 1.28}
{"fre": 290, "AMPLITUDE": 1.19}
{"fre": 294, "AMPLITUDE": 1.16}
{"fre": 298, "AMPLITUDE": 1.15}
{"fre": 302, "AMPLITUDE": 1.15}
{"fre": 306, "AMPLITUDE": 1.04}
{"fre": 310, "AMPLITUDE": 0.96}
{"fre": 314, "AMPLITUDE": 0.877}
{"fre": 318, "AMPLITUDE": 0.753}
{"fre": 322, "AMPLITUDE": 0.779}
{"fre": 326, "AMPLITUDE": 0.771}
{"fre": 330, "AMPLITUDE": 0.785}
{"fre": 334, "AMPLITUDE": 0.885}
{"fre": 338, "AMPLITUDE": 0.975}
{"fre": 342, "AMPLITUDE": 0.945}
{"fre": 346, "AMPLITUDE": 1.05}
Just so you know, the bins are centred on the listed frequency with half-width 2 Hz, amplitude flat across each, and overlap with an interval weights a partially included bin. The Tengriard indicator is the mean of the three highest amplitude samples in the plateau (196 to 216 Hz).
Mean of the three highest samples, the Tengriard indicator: 1.17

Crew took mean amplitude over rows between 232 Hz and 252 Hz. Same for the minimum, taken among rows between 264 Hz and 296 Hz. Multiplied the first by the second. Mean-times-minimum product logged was 1.32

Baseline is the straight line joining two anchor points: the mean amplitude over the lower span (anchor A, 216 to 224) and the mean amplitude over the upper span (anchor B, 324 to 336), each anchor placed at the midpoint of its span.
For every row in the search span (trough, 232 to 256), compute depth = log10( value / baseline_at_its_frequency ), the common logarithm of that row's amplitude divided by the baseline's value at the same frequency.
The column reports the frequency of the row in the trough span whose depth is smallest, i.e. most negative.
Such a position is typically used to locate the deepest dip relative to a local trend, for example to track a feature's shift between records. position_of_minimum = 238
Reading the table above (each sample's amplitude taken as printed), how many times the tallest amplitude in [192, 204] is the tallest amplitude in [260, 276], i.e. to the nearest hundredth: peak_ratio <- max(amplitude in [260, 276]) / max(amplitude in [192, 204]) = 1.29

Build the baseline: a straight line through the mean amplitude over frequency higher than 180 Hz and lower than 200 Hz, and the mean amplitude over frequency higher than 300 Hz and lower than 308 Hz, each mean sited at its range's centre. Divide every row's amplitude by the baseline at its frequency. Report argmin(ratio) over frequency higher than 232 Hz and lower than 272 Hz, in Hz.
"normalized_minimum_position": 238 Hz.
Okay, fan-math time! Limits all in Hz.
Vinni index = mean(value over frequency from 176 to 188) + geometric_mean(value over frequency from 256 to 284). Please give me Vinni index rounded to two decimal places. 2.55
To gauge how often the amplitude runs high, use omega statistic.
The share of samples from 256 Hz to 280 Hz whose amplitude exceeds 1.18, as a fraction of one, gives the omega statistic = 1.00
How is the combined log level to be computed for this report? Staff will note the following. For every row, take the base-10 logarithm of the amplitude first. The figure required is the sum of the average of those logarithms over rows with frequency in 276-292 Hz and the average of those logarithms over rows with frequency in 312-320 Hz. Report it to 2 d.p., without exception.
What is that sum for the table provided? 0.03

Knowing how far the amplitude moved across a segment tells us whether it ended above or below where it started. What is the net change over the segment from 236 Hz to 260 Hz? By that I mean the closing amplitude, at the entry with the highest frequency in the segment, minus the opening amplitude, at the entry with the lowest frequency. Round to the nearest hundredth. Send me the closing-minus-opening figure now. 0.16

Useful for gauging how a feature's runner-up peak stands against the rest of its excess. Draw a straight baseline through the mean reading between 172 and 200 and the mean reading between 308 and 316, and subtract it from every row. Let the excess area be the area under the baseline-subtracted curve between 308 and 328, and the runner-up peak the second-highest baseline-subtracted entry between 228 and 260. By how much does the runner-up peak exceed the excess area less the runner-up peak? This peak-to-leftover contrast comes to 2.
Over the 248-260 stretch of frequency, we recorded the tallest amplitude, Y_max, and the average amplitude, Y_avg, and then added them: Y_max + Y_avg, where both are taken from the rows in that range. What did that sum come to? 2.48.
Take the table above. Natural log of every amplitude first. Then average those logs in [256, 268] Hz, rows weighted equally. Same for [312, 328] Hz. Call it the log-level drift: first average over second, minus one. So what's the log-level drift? -2.3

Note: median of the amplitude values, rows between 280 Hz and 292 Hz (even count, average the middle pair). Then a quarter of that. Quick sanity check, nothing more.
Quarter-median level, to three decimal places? 0.320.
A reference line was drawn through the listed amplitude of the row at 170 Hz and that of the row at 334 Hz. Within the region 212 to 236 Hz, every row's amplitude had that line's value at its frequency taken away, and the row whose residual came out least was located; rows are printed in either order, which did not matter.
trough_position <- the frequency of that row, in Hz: 214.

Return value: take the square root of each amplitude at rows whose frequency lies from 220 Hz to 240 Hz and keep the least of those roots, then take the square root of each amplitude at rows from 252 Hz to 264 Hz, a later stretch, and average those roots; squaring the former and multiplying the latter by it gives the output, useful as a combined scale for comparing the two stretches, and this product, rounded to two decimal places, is 1.25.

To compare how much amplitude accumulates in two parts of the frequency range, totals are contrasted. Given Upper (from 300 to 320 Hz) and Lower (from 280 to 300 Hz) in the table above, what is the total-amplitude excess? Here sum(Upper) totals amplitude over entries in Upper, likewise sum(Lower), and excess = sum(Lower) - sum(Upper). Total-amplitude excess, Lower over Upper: 1.4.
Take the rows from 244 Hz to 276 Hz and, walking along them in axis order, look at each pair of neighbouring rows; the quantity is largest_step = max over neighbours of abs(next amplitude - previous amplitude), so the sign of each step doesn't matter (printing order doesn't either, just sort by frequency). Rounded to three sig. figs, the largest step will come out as 0.180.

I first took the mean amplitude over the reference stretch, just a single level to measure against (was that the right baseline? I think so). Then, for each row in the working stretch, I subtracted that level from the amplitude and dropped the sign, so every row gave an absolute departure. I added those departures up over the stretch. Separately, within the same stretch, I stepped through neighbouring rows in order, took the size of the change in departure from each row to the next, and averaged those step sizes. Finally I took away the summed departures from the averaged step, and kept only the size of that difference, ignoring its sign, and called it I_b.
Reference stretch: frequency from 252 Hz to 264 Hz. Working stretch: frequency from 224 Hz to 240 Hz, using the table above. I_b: 0.41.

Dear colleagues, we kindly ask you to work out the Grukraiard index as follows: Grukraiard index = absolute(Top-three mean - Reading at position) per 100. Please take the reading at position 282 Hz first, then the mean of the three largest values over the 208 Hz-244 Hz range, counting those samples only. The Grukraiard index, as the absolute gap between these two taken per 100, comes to 0.0021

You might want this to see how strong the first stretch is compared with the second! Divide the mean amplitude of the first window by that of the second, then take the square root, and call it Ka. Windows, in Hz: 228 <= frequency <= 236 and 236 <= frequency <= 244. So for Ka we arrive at 1.02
